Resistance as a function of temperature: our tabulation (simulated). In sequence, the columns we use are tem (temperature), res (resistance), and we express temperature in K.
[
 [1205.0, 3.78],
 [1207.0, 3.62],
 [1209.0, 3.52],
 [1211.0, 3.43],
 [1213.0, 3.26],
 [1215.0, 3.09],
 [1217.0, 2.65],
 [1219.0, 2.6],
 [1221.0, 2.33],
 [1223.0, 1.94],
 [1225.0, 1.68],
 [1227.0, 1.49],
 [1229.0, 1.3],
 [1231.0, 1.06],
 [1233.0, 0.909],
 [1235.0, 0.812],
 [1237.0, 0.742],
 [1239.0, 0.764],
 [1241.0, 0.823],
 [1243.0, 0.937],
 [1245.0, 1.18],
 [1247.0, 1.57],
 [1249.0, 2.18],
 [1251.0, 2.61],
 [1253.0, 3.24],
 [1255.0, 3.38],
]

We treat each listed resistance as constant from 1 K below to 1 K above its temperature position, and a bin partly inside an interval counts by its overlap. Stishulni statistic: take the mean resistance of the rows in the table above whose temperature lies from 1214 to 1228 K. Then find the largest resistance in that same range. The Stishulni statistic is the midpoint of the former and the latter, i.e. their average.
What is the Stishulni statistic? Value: 2.7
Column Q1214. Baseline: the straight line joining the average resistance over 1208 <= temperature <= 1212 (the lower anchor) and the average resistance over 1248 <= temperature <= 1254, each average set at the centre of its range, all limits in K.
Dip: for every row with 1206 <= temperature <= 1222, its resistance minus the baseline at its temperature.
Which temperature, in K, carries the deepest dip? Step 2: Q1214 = 1221.0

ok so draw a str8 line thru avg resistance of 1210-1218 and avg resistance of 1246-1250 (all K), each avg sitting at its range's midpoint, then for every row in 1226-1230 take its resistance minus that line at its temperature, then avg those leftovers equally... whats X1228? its -1.2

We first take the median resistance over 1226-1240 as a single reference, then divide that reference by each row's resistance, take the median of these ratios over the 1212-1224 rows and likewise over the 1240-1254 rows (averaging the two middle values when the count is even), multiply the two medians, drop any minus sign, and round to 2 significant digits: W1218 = 0.20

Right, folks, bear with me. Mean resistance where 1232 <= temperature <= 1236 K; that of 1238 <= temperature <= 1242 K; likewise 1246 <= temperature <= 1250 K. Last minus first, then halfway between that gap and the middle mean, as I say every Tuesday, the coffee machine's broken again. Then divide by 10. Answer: 0.090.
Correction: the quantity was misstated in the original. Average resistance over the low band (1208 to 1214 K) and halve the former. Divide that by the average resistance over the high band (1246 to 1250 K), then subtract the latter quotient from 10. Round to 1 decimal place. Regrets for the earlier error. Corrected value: 9.1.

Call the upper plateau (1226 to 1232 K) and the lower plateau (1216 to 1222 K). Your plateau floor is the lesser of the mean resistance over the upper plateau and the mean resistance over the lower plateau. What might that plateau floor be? 1.3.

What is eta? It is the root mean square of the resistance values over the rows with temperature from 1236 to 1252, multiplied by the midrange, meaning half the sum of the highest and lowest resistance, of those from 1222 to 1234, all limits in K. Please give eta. 2.14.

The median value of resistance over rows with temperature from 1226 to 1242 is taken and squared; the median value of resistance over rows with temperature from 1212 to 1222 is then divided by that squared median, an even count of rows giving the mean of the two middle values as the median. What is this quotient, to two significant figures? 3.5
